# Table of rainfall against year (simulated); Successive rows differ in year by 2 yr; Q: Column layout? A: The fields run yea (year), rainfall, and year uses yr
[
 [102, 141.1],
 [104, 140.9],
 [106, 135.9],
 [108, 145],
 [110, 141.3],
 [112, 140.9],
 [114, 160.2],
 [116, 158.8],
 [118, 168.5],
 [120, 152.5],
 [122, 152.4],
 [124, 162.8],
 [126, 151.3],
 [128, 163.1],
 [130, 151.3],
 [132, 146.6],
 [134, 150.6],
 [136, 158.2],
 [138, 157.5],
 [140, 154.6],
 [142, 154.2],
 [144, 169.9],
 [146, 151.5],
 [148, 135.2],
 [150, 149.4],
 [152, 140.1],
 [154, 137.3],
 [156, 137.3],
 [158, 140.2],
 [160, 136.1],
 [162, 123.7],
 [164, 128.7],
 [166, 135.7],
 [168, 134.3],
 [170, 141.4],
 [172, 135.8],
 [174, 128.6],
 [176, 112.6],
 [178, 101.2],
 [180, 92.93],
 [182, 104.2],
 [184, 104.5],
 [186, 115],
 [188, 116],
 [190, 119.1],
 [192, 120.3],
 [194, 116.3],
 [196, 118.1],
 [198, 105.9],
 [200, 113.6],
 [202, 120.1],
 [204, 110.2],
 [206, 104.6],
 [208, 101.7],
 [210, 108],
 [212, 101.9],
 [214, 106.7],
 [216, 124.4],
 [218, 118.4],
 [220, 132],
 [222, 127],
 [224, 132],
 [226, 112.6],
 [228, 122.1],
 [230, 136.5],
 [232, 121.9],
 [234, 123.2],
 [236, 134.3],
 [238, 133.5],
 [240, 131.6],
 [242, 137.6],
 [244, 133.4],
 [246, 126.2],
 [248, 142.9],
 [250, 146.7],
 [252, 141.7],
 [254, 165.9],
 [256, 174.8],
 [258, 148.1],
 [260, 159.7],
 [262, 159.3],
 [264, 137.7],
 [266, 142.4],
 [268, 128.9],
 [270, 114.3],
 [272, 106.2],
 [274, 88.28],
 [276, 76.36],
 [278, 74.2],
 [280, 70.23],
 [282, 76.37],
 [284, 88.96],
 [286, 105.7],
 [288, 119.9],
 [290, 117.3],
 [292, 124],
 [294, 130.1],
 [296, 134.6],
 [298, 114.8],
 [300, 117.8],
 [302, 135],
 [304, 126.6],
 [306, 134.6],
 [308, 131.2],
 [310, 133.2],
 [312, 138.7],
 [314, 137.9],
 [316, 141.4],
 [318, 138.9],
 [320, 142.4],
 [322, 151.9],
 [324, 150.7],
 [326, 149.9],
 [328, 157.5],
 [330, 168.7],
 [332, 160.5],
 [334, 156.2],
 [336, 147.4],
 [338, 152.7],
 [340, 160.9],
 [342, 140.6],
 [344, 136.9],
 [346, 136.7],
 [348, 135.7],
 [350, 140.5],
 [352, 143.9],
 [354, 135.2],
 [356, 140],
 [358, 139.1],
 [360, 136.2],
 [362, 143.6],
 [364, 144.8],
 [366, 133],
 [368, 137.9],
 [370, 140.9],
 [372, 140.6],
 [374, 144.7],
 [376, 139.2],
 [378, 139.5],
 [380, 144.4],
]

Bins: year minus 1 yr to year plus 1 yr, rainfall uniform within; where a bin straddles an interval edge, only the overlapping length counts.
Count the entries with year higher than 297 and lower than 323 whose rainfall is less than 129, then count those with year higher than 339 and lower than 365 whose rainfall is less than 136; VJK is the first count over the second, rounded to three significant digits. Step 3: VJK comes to 1.50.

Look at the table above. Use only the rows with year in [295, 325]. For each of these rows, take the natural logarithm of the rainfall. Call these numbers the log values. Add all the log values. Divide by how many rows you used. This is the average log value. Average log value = 4.90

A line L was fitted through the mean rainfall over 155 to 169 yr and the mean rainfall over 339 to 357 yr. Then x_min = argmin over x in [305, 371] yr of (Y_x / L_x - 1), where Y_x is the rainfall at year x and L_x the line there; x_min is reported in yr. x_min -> 366 yr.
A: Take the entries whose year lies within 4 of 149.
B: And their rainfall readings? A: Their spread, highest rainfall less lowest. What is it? 16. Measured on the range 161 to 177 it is 29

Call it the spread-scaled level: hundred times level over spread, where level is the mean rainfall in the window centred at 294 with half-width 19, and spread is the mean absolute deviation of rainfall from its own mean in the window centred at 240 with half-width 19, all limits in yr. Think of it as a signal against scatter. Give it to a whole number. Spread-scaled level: 1045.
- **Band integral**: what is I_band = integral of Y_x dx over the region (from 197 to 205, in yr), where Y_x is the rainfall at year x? 900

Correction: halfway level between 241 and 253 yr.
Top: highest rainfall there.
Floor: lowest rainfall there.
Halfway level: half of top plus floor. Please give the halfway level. 136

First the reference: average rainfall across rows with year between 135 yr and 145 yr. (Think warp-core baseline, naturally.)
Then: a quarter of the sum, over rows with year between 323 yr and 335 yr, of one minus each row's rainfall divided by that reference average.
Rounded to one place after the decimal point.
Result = 0.0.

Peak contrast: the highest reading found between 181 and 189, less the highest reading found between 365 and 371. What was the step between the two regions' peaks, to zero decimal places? -25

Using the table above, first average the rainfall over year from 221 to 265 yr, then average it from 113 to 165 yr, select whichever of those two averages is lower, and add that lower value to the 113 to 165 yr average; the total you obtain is 288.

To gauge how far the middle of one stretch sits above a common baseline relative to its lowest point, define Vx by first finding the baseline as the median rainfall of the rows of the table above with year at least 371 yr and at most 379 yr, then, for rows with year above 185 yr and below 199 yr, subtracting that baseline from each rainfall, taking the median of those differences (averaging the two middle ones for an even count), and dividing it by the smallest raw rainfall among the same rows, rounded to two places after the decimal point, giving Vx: -0.22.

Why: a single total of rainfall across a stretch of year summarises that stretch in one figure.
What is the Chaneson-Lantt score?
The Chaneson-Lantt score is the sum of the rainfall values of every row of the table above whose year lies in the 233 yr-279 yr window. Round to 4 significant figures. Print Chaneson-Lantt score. 3027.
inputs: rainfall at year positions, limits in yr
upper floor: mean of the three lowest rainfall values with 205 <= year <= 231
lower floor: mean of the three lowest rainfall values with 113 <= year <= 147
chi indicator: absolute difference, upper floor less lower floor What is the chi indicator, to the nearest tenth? 46.8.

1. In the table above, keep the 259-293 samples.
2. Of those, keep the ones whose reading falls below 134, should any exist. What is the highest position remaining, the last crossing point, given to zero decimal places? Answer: 292 yr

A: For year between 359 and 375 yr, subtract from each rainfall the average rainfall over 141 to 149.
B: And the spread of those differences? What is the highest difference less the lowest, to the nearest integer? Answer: 12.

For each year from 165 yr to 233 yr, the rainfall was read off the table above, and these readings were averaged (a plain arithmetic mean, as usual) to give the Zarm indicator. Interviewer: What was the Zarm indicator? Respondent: 118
